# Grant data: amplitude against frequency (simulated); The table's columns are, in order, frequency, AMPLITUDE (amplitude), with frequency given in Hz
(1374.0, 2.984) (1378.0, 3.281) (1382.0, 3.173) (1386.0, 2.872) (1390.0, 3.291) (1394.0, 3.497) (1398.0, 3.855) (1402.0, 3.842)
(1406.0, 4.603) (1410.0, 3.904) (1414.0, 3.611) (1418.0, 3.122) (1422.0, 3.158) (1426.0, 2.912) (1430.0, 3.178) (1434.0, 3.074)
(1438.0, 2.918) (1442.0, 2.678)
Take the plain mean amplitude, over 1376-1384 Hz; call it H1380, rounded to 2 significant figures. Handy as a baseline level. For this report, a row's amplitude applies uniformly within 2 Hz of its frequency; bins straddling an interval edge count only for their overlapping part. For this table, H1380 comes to 3.2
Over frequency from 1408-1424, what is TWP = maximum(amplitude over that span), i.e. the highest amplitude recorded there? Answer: 3.904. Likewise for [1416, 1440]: 3.178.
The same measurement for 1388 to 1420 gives 4.603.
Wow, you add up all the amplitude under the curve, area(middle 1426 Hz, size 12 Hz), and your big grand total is 37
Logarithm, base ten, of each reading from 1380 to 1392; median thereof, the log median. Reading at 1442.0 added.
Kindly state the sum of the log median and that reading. 3.18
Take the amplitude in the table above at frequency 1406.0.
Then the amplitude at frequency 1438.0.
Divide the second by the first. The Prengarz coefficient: 0.63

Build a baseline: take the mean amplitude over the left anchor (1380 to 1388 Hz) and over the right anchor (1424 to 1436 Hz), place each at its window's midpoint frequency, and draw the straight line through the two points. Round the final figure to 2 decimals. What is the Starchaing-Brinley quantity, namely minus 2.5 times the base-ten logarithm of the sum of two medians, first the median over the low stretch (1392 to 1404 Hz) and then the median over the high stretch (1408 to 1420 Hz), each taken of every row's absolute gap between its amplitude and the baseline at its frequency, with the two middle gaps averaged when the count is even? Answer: -0.35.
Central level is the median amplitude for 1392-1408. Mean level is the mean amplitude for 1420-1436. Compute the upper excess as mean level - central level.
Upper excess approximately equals -0.8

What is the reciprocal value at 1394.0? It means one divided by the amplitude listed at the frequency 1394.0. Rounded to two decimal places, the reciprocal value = 0.29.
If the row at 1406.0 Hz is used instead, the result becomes 0.22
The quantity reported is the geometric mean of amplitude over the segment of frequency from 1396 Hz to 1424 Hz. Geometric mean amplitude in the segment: 3.7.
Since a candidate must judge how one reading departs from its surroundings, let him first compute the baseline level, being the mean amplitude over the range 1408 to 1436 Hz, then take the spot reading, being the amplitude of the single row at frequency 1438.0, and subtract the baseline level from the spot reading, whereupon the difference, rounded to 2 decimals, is -0.36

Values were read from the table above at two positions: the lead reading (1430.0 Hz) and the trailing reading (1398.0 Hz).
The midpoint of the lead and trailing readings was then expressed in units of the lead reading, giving 1.107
